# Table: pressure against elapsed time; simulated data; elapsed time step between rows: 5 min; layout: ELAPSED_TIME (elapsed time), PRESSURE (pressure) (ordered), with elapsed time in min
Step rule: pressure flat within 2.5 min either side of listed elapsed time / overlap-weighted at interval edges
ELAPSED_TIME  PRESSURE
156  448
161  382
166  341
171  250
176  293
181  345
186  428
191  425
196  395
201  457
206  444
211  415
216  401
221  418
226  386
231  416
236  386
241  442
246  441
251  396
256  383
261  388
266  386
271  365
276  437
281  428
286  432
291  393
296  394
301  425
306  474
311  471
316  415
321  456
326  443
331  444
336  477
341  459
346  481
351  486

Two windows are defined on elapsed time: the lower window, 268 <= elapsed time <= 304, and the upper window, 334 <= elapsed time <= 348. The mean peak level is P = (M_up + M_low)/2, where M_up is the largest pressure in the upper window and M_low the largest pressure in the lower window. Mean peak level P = 459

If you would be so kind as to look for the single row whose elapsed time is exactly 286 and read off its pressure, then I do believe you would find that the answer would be 432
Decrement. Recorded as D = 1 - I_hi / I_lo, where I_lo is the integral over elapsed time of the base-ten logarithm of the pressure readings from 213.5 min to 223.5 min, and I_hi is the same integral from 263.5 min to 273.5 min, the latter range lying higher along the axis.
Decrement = 0.014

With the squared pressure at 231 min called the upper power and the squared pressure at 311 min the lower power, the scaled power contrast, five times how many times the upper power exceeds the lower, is 3.9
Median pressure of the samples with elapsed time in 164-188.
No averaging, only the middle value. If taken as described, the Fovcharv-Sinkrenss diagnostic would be 341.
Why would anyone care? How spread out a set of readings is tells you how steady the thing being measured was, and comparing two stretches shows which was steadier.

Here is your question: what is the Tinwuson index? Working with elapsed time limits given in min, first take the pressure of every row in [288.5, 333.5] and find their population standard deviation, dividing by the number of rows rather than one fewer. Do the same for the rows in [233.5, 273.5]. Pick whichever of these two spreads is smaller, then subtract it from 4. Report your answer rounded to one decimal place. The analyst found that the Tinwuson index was -22.2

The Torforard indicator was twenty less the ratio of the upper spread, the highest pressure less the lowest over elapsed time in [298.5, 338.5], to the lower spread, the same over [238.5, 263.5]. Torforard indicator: 18.9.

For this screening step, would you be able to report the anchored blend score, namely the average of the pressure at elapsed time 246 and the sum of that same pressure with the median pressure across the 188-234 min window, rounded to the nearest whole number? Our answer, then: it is 649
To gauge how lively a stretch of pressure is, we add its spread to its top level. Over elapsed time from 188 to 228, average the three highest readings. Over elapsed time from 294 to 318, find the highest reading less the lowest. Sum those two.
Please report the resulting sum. 522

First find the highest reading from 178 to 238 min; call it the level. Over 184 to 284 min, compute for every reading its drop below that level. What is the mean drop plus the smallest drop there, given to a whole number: 45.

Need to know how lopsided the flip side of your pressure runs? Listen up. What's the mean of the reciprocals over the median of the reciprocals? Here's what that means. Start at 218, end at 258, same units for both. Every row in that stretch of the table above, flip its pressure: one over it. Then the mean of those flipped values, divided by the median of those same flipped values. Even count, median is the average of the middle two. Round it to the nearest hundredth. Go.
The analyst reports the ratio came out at 1.00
